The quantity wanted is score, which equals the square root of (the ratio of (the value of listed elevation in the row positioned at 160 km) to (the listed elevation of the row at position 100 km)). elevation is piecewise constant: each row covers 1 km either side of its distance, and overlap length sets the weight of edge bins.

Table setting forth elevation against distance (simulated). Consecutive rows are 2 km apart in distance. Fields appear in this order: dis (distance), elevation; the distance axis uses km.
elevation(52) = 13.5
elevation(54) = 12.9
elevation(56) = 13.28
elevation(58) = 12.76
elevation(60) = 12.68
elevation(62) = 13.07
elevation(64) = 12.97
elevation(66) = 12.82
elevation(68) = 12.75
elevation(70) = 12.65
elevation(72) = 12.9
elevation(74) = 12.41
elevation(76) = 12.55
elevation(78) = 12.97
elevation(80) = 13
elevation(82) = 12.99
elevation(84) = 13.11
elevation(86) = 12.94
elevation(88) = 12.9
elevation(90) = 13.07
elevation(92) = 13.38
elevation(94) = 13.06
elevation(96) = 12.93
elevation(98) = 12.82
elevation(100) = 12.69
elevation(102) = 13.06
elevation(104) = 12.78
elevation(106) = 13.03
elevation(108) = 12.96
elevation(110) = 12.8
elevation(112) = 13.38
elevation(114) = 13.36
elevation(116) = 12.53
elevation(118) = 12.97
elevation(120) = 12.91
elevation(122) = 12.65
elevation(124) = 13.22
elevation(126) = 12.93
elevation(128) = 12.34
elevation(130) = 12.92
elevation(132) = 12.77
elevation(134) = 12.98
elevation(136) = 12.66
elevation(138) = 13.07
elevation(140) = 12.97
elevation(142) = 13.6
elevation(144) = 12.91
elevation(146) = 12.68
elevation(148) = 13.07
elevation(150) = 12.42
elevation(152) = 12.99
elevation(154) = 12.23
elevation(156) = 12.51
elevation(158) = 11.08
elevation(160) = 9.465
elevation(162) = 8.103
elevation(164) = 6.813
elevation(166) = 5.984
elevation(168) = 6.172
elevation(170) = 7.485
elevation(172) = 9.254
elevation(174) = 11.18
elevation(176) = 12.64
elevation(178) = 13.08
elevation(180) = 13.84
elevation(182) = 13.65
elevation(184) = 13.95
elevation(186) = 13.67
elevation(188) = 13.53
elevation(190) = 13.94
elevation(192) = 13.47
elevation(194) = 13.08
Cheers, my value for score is 0.86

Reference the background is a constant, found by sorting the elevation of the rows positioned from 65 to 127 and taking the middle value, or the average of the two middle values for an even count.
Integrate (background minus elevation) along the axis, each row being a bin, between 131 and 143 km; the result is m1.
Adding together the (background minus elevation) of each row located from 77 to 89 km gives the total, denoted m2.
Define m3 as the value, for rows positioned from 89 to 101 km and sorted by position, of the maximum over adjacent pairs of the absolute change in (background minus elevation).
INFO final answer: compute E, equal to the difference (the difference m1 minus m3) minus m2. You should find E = -1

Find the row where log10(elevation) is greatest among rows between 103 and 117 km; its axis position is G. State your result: 112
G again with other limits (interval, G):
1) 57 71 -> 62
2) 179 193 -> 184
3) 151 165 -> 152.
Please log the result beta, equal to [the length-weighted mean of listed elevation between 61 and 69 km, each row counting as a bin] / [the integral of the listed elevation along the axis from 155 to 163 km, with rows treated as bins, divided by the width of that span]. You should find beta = 1.25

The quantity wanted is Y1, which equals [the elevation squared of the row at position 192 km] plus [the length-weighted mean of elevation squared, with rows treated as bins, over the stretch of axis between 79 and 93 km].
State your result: 352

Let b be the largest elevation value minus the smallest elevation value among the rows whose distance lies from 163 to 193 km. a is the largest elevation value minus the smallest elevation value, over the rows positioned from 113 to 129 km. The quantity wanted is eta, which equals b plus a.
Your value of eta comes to 9.0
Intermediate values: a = 1.02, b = 8.0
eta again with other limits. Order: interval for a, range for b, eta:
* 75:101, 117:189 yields 8.8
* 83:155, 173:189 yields 4.1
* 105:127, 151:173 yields 7.9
